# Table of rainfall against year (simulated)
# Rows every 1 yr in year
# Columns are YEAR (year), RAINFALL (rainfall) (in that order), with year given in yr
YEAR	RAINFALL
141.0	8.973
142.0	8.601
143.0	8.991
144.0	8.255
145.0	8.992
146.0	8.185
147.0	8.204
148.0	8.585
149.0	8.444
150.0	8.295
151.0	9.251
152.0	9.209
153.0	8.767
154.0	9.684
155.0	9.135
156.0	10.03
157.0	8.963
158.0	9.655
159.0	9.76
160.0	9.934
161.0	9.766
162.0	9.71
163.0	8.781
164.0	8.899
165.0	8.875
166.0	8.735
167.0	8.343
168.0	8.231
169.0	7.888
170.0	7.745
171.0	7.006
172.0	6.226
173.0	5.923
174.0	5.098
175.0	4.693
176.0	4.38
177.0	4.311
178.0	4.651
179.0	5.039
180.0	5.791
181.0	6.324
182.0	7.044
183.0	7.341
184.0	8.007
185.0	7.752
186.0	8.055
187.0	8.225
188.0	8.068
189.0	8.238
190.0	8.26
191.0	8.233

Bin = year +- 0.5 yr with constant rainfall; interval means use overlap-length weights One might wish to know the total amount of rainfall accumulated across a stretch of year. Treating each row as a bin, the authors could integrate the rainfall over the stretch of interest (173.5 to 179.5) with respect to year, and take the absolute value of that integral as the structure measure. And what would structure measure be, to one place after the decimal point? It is 28.2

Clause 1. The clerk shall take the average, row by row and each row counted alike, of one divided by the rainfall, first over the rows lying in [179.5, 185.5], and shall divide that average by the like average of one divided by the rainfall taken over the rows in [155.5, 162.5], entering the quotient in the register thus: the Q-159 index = 1.39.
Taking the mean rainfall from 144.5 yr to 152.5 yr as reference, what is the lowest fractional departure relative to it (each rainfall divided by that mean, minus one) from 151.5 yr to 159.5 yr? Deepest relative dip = 0.01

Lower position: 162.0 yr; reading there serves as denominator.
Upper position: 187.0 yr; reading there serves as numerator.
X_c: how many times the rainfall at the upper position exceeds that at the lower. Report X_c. 0.8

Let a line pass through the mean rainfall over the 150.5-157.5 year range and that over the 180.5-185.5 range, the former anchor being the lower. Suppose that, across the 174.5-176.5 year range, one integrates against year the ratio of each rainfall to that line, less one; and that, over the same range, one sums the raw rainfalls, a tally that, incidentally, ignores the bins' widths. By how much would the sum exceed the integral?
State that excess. 10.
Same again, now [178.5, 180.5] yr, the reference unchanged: 11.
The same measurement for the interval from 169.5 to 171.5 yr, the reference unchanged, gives 15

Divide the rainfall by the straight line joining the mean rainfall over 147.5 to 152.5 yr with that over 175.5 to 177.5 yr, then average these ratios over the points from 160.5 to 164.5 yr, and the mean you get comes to 1.39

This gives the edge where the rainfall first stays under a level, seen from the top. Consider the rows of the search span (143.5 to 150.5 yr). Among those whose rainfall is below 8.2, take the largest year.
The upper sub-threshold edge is 146.0 yr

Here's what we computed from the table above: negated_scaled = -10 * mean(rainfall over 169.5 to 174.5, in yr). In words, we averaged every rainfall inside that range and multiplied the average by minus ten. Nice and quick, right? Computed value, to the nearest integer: -64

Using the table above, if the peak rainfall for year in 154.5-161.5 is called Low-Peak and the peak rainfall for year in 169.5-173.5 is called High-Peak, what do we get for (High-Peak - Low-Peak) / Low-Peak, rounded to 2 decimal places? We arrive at -0.23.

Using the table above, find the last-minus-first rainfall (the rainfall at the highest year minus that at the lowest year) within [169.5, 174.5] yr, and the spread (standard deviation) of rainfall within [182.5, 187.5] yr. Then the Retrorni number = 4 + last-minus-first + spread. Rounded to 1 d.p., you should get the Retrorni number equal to 1.7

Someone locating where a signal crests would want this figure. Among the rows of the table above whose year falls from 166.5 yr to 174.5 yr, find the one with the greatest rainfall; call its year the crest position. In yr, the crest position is 167.0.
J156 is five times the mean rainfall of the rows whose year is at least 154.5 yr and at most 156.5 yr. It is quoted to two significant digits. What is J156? 48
